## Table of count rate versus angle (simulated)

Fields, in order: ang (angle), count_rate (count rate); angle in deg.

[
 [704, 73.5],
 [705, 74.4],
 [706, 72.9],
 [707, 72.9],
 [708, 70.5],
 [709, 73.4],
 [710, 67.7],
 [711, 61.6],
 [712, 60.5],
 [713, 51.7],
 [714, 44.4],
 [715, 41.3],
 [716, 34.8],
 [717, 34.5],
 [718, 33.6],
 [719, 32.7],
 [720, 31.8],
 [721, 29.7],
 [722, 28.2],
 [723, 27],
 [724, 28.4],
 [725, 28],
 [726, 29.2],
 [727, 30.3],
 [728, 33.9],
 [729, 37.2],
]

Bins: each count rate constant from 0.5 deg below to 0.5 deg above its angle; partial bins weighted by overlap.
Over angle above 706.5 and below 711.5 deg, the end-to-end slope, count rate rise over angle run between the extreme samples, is -3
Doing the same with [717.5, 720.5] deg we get -1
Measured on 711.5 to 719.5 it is -4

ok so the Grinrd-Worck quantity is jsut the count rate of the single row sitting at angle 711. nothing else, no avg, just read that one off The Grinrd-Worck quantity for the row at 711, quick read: 61.6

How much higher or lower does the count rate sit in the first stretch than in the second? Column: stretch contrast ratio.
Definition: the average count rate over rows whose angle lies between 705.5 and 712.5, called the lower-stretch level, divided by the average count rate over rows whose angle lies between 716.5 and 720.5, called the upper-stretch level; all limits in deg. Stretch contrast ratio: 2.1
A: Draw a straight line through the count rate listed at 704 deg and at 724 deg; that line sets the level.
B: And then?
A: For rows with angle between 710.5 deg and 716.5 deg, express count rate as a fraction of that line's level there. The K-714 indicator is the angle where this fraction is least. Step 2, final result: 716 deg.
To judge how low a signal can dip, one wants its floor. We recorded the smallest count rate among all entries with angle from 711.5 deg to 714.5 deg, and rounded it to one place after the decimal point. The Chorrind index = 44.4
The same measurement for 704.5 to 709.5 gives 70.5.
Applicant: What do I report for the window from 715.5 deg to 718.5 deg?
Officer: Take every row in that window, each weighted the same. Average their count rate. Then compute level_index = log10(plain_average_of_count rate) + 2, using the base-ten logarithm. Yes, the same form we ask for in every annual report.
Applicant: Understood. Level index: 3.54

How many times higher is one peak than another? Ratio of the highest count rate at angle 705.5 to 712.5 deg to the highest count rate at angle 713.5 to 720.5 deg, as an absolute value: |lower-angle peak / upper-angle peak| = 1.65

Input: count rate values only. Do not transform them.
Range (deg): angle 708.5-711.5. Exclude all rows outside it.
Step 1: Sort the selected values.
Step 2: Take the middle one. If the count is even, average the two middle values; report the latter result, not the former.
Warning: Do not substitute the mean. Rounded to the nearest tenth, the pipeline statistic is 67.7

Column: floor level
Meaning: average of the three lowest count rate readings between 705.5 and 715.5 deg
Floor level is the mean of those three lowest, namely 46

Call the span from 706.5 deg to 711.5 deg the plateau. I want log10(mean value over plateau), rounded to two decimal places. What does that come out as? 1.84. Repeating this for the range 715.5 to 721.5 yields 1.52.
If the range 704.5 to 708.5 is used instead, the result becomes 1.86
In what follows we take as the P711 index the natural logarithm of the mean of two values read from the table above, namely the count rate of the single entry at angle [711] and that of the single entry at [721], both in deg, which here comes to 3.8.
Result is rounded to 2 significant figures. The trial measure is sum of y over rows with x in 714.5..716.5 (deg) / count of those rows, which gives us 38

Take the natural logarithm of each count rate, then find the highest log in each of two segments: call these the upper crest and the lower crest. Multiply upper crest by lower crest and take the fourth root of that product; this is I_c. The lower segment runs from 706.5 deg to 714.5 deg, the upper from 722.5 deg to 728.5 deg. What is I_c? 1.97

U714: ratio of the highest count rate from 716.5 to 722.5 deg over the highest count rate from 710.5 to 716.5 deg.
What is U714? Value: 0.56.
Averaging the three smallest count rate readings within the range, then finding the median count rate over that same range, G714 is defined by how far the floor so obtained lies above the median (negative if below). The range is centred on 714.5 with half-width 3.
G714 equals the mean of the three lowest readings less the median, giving -6.0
